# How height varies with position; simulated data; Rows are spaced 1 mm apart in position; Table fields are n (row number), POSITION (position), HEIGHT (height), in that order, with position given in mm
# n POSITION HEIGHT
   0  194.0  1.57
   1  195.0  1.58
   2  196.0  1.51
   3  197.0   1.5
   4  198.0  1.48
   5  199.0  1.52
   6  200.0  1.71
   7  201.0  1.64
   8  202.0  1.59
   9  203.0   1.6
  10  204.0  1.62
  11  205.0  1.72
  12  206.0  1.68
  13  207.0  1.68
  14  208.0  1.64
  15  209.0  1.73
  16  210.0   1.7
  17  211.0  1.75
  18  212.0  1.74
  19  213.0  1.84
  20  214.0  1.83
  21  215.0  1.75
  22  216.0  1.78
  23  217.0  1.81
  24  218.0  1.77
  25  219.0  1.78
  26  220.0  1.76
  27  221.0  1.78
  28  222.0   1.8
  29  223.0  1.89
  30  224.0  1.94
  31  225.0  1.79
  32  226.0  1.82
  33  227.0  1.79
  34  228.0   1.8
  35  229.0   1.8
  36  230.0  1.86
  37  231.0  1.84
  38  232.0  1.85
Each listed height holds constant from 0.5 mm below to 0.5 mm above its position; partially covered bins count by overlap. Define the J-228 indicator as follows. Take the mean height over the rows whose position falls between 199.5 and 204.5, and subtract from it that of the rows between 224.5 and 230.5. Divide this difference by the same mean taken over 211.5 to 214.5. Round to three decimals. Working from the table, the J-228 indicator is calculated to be -0.099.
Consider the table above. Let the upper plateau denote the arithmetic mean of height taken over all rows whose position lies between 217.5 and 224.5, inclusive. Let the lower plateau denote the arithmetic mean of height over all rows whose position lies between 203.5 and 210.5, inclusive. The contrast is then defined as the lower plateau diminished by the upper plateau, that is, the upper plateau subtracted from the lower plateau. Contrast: -0.14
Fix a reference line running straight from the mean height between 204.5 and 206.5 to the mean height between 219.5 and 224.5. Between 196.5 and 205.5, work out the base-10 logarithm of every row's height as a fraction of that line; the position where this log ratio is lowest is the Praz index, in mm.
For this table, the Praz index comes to 198.0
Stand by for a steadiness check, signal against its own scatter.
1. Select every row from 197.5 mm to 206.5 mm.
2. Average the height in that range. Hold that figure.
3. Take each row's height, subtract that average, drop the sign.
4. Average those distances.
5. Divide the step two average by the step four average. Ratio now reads 26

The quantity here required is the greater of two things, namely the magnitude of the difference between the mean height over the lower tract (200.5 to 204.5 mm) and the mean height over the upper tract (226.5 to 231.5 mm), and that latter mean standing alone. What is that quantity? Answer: 1.82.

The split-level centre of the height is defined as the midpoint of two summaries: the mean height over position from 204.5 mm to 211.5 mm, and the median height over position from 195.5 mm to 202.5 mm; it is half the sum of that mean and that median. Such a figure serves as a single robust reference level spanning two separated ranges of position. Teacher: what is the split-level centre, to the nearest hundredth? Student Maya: 1.61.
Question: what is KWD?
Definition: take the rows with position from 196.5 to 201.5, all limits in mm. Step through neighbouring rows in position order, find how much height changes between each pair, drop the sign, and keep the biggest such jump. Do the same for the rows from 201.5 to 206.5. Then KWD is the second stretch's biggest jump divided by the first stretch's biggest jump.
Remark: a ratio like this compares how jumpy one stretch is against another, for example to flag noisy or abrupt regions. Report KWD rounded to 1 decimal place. 0.5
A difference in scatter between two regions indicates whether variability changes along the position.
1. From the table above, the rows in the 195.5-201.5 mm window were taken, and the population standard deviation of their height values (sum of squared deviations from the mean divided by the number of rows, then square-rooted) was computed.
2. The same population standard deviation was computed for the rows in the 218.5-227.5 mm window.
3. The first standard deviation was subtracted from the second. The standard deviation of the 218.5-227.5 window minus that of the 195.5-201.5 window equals -0.03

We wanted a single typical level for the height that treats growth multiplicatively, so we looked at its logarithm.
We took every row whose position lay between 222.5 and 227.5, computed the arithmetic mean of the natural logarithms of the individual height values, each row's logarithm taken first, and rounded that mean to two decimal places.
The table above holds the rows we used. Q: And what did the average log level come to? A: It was 0.61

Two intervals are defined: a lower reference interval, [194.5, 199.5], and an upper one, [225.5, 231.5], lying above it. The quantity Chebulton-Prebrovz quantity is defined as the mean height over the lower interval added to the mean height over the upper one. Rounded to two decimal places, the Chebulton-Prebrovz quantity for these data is 3.34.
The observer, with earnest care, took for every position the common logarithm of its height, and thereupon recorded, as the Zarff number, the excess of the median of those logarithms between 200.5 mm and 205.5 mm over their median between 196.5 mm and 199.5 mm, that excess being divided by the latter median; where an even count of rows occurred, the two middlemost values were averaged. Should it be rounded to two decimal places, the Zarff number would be 0.19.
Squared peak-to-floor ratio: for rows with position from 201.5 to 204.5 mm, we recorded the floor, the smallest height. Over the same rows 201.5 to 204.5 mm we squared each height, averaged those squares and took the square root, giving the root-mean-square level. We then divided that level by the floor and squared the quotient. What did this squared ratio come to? 1.02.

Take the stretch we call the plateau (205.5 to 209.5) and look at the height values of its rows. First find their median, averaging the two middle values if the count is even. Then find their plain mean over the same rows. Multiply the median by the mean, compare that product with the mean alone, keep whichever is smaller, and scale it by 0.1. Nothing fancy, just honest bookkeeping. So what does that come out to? 0.168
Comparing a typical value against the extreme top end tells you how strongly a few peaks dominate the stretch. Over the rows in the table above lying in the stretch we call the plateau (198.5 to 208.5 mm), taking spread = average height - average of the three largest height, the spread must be -0.063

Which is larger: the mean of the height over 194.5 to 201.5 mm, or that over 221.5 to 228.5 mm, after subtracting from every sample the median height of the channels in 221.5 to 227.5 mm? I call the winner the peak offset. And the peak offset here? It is 0.02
